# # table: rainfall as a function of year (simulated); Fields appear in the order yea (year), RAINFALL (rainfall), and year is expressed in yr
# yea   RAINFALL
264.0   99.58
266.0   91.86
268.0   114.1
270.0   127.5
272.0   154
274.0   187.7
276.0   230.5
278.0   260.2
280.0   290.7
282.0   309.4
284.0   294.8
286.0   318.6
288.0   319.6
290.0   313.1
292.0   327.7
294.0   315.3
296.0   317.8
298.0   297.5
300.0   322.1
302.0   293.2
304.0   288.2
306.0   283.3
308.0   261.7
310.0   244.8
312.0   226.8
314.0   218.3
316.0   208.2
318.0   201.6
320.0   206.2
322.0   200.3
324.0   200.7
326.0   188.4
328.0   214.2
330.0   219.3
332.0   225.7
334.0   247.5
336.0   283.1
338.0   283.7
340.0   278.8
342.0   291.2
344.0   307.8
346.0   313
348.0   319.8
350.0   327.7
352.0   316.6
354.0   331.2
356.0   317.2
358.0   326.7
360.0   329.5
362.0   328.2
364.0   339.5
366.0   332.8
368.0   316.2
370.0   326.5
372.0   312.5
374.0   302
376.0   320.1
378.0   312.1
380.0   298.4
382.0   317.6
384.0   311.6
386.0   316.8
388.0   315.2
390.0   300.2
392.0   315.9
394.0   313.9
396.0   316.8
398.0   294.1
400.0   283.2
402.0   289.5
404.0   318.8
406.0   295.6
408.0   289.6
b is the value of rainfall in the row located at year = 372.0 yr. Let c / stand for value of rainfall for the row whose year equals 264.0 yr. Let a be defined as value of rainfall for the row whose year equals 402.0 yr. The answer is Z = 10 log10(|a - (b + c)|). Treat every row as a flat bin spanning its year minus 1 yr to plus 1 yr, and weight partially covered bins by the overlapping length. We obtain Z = 20.9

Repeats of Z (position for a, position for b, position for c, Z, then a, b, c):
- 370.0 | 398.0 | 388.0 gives 24.5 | 326.5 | 294.1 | 315.2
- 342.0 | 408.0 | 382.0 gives 25.0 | 291.2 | 289.6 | 317.6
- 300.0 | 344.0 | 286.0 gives 24.8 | 322.1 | 307.8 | 318.6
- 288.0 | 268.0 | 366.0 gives 21.0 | 319.6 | 114.1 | 332.8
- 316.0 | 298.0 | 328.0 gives 24.8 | 208.2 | 297.5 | 214.2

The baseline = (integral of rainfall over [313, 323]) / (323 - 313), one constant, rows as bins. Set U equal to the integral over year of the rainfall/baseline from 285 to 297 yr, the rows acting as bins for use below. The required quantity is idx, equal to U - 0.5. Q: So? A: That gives 18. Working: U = 18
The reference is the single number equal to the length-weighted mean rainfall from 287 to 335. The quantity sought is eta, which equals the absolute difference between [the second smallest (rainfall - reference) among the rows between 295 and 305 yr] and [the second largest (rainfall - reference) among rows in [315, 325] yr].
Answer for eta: 87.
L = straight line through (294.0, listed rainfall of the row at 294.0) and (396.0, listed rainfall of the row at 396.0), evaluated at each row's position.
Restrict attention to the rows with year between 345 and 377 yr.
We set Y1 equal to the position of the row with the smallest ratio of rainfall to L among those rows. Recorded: 374.0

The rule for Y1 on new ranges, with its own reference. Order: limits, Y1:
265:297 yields 266.0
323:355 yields 326.0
